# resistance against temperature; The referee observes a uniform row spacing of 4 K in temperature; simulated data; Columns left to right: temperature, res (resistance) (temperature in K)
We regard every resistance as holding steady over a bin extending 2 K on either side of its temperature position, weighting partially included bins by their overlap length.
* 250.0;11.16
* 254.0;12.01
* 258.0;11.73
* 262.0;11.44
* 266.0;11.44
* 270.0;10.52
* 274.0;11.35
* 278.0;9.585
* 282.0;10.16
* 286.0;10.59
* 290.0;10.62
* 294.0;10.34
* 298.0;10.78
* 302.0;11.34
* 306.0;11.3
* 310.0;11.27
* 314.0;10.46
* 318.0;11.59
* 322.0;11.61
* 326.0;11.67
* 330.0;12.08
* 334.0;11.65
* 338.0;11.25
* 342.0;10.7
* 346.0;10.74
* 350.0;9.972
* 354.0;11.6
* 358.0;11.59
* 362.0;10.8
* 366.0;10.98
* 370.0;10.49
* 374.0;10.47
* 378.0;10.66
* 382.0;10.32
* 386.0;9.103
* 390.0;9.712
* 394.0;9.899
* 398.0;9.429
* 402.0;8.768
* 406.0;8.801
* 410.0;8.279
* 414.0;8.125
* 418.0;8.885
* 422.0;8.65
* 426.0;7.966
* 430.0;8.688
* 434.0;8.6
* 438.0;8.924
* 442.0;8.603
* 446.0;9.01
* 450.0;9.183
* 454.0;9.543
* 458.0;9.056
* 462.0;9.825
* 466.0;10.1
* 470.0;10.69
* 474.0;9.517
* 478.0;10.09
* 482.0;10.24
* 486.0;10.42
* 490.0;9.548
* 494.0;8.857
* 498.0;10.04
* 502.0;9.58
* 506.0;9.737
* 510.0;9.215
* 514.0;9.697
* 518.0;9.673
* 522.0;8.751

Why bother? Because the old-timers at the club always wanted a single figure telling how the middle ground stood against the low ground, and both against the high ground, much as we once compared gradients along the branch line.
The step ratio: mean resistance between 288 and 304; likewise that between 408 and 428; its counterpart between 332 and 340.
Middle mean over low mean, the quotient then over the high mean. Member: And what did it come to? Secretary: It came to 0.127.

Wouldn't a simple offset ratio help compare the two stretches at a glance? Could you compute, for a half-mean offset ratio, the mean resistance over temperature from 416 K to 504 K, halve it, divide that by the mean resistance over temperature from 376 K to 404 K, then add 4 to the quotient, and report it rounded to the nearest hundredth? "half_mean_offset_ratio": 4.48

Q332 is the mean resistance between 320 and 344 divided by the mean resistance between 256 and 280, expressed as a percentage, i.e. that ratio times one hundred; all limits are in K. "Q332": 104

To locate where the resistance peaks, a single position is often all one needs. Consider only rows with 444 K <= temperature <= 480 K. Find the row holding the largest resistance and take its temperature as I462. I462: 470.0 K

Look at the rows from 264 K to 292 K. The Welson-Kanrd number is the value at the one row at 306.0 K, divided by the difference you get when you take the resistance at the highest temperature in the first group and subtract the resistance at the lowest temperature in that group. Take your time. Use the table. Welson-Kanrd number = -14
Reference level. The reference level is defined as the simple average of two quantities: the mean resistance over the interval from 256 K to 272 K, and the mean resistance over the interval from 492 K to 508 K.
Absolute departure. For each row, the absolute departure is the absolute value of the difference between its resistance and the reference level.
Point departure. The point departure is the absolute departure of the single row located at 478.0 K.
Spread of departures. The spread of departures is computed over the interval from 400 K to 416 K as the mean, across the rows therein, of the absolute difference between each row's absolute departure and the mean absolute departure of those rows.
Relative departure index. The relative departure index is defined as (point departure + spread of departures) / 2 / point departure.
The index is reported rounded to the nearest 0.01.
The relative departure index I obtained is 0.94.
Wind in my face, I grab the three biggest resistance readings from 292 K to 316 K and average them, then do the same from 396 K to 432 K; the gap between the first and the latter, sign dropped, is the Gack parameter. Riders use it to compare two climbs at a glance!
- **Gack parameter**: 2.3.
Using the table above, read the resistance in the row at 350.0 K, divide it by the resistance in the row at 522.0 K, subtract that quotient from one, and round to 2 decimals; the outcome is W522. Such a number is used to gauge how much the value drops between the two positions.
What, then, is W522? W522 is -0.14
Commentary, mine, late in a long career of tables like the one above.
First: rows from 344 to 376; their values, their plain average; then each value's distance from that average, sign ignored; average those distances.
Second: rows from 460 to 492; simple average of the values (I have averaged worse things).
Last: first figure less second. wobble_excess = -9.6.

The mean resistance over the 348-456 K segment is 9.5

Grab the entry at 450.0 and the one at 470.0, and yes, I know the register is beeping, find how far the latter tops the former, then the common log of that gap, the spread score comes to 0.18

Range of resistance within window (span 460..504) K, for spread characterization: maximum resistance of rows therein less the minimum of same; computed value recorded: 1.8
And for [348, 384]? 1.6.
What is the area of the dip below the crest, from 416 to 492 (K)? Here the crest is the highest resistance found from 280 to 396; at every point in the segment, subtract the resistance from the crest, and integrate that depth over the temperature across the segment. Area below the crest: 208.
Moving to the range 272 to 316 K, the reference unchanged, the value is 60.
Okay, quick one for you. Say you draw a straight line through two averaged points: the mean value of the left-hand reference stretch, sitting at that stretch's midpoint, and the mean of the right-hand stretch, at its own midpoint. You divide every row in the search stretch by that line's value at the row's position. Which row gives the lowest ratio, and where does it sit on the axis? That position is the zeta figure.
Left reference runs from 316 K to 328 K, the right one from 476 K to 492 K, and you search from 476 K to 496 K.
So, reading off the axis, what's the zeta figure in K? 494.0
